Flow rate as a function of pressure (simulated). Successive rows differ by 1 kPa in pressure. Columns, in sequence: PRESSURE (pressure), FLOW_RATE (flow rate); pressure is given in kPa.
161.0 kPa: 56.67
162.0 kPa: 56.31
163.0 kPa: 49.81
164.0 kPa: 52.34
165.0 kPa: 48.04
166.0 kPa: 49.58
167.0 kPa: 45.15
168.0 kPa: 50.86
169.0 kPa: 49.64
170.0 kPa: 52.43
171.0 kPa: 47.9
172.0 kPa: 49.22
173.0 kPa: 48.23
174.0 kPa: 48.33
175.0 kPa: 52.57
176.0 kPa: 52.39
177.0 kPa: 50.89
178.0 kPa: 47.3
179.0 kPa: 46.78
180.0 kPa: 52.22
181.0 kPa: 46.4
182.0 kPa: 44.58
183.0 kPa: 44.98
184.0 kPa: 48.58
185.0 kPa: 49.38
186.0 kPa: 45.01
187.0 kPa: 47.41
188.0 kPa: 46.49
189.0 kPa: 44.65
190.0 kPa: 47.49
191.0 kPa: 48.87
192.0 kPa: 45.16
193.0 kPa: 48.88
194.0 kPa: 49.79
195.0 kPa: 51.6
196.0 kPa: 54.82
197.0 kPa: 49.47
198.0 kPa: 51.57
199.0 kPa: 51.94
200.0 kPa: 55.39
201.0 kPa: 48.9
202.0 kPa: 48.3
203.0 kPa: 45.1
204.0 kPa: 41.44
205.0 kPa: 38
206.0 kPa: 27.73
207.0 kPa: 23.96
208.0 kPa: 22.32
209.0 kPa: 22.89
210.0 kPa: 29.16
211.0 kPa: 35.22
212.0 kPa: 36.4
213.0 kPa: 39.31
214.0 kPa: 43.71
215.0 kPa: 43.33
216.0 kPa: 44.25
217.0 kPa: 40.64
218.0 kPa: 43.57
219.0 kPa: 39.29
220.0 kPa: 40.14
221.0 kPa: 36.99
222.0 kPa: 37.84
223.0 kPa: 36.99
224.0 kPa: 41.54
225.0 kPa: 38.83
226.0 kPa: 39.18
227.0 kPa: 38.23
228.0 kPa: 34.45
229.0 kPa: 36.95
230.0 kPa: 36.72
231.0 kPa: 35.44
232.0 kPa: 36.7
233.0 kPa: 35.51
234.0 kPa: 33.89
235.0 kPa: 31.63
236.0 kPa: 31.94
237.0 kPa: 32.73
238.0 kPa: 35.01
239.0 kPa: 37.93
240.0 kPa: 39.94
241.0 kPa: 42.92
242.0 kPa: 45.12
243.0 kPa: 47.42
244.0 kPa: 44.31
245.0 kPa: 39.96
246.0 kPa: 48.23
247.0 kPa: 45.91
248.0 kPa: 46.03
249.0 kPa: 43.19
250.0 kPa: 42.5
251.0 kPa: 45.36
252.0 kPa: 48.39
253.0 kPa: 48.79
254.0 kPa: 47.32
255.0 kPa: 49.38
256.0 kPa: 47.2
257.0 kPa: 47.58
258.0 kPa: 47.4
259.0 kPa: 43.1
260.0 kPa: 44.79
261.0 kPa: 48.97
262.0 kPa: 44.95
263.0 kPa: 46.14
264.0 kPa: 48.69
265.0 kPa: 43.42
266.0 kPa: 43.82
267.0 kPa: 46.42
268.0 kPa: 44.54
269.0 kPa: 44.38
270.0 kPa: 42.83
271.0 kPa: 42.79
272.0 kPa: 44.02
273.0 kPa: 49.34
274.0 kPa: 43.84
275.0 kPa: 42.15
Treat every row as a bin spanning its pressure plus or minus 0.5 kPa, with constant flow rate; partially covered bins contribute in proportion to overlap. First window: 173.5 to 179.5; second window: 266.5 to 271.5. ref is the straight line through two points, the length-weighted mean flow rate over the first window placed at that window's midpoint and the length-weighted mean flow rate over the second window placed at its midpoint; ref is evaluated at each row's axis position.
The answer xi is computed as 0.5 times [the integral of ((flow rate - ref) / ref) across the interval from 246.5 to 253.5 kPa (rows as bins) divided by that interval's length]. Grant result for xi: 0.00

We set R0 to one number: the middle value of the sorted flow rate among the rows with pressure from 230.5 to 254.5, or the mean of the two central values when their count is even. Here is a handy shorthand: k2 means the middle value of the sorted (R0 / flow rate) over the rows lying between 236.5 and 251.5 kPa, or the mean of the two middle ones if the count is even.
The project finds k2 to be 0.989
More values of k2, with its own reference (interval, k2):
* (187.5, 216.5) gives 0.947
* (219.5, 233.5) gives 1.155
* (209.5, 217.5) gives 1.069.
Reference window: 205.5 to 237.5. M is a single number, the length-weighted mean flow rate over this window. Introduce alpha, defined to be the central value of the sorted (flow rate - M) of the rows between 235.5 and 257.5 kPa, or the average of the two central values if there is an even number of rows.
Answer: 9.4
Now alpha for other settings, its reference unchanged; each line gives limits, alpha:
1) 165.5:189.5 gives 12.4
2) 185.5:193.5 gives 11.1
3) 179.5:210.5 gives 11.6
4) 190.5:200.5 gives 14.8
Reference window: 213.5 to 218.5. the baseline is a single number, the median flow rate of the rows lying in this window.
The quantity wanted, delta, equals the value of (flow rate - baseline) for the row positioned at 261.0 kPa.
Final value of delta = 5.4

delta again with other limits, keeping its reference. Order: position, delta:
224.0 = -2.0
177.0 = 7.3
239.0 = -5.6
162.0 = 12.7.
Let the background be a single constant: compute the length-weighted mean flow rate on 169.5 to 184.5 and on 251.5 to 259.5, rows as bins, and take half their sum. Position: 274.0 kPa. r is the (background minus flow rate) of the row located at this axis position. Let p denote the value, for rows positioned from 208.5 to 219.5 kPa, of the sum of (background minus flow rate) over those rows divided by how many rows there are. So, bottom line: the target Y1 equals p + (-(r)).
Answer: 6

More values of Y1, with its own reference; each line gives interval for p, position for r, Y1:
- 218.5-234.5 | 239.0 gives 1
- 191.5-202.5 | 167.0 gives -5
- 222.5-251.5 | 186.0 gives 6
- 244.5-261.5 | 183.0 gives -1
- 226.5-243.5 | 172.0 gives 12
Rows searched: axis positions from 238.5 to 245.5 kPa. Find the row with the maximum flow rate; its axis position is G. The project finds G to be 243.0 kPa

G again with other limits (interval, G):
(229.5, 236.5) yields 230.0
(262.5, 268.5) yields 264.0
